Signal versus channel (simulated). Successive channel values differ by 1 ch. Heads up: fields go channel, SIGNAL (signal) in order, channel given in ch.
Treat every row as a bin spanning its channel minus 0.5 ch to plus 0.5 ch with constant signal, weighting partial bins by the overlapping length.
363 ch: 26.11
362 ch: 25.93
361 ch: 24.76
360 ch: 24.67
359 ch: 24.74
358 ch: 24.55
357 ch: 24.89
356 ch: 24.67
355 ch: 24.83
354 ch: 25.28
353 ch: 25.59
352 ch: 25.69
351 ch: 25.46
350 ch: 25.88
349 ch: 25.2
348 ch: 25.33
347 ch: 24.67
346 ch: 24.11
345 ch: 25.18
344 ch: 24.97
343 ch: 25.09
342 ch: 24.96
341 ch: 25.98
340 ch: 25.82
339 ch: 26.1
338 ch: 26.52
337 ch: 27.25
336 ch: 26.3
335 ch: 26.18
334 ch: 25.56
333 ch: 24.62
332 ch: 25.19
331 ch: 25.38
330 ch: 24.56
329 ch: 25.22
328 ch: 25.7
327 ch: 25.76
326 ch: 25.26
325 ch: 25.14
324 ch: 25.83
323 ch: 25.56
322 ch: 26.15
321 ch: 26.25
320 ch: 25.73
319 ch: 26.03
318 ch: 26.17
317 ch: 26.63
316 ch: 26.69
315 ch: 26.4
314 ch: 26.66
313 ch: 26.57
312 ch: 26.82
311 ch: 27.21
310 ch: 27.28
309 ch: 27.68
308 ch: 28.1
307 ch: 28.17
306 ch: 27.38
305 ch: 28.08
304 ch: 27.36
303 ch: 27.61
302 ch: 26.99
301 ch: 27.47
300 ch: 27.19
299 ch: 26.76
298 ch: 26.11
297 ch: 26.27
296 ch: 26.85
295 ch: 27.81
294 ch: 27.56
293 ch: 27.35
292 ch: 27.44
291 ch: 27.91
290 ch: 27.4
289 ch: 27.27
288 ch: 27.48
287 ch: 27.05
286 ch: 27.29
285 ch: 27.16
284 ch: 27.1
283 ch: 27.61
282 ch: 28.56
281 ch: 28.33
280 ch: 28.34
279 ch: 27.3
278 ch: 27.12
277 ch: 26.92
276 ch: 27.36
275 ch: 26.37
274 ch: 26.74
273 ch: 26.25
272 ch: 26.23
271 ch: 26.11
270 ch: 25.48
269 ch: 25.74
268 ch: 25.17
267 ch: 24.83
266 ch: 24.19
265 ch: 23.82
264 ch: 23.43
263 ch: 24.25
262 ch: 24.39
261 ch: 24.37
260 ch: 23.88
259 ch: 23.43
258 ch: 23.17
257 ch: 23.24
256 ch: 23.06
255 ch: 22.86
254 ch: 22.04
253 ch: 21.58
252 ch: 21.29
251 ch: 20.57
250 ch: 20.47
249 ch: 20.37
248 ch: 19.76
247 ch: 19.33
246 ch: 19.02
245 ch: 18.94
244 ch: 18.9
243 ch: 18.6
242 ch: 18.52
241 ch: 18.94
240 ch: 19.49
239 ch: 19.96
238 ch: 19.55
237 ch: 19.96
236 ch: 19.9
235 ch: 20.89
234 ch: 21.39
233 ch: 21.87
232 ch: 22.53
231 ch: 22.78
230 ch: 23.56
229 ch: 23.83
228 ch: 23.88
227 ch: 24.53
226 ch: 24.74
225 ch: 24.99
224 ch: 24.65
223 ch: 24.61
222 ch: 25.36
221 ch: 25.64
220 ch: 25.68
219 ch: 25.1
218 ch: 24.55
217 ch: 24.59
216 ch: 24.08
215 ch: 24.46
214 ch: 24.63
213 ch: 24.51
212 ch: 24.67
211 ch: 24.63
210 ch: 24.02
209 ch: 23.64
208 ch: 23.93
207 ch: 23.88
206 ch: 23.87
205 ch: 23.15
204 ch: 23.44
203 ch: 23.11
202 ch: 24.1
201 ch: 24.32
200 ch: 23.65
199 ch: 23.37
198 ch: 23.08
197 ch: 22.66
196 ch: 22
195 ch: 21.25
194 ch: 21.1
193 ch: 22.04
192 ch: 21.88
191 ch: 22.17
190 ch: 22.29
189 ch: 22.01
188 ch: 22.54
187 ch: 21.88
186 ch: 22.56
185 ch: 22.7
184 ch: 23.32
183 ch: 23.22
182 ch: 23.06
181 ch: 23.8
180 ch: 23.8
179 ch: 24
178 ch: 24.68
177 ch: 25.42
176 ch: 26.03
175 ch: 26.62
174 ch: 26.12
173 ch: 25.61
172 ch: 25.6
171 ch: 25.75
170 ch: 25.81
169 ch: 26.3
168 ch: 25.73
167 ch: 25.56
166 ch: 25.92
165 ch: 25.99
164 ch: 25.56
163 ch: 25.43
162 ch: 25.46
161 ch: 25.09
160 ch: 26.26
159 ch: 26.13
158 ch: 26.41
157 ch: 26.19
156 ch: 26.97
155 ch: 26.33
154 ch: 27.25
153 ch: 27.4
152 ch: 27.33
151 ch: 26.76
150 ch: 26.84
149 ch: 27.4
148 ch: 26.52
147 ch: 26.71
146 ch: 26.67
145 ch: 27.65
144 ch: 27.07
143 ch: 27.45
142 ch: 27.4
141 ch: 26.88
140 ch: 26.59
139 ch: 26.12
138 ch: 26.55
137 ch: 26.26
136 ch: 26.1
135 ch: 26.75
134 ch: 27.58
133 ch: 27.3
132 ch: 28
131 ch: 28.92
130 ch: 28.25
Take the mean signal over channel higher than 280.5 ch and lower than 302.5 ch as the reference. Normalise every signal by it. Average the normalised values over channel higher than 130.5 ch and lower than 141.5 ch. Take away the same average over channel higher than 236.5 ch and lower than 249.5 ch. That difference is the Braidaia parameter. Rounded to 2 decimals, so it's 0.28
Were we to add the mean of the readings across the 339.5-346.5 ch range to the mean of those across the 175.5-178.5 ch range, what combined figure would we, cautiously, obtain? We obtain 51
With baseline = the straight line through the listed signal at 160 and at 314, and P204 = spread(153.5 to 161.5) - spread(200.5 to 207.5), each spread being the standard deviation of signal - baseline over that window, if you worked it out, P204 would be 0.17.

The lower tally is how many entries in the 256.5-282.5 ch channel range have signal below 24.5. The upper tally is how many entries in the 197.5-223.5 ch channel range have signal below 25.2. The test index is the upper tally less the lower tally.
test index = 13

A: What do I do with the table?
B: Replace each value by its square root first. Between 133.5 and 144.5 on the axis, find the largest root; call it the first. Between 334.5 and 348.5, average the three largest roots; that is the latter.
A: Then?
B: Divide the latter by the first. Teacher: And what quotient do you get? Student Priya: 0.98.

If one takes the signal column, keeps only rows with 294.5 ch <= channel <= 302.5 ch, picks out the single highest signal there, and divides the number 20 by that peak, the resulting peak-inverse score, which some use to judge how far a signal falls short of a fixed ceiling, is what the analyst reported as 0.72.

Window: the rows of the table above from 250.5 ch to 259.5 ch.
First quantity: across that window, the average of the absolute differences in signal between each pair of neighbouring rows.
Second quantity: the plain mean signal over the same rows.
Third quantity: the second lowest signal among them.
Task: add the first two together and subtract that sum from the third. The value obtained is -1.4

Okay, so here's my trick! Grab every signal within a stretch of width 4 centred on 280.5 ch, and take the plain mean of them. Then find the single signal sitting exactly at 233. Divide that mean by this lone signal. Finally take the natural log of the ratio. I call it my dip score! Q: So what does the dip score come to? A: 0.25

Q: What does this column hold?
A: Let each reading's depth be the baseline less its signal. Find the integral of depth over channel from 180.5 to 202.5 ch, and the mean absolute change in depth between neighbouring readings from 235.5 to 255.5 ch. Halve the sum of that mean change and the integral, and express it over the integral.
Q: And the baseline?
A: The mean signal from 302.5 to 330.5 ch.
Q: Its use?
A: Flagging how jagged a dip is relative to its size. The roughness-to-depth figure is 0.50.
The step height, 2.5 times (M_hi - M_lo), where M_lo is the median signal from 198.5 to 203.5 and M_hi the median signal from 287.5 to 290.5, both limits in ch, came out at 9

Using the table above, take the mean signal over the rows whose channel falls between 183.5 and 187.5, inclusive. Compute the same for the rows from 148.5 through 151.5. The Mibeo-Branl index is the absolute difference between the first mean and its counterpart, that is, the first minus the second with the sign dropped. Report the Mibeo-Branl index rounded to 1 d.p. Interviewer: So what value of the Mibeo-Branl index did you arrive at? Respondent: 4.4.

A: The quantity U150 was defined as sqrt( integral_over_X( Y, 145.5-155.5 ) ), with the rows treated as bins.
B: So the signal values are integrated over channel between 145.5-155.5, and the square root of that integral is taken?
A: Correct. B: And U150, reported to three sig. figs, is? 16.4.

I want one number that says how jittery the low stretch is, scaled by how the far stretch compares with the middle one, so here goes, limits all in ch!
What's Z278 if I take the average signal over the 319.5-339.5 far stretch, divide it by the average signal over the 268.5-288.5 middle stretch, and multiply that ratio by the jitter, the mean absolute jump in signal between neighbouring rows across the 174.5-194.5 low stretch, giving 0.413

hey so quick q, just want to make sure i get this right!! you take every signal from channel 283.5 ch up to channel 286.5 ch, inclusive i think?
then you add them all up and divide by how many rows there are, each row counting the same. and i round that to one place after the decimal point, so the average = 27.2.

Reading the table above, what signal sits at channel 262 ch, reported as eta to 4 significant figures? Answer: 24.39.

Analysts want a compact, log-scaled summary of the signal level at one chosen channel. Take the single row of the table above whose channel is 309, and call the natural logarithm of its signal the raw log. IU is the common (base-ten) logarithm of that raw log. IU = 0.521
